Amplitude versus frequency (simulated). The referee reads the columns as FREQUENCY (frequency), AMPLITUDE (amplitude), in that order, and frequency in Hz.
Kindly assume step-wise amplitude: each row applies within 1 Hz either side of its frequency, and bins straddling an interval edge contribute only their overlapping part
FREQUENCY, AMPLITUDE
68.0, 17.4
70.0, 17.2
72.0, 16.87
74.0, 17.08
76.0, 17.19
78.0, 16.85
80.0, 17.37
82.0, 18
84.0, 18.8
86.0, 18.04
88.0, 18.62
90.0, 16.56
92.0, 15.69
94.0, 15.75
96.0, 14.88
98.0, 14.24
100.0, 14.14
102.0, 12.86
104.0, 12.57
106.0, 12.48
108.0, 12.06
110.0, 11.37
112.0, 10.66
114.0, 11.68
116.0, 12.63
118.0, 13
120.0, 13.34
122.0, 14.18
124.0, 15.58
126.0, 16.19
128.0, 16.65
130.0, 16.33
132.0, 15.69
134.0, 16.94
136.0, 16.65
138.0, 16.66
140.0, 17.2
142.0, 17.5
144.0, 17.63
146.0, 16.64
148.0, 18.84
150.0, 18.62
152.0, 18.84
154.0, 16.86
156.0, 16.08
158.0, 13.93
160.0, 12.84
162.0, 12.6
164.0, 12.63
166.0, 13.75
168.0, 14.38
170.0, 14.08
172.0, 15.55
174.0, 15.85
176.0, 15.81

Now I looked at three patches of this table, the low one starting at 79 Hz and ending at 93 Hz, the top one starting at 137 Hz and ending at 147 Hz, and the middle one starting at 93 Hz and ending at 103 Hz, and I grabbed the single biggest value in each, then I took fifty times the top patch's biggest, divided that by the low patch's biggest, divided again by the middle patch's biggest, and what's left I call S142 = 3.0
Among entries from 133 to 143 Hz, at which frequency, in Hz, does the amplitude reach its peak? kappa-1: 142.0 Hz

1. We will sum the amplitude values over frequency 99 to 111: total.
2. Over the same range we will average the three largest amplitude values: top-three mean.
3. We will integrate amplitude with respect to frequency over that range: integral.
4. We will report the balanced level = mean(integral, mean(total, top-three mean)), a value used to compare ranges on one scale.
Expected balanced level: 98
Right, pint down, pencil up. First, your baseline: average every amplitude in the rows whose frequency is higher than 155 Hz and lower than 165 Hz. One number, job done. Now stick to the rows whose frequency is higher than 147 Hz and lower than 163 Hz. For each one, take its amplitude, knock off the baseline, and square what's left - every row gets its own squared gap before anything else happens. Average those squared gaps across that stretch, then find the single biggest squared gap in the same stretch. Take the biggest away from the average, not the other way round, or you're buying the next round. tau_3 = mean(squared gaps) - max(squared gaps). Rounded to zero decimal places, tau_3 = -15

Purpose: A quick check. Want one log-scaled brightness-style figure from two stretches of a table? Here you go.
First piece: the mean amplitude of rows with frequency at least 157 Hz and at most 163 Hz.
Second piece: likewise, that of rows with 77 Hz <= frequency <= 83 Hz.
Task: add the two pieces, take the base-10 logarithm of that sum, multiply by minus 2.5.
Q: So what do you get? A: -3.71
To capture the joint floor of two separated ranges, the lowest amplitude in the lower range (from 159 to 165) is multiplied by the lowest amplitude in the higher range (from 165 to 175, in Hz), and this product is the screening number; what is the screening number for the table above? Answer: 173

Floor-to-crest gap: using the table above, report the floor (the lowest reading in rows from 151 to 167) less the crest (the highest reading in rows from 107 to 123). -2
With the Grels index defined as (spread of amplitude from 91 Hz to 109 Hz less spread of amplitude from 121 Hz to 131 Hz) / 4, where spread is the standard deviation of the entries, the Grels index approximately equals 0.11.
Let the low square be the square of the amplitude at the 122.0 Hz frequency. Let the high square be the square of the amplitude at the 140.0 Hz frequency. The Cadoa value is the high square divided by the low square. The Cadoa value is 1.47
